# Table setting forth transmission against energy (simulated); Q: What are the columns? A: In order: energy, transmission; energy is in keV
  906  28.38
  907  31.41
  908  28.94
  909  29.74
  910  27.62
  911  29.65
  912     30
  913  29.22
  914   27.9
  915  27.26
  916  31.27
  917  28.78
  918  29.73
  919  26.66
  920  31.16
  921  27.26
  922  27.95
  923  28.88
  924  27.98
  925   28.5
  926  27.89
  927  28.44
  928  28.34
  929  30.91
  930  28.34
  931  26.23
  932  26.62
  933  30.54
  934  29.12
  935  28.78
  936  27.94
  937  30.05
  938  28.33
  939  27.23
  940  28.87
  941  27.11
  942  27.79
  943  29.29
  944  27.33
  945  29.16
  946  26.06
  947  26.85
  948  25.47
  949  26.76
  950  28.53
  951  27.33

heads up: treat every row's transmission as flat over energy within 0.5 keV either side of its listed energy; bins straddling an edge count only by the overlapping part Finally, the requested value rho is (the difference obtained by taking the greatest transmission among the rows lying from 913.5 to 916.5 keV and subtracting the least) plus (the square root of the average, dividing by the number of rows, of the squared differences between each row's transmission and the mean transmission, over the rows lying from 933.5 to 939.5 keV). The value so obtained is 4.9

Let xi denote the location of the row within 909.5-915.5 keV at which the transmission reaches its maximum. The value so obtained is 912 keV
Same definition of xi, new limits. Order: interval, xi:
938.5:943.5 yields 943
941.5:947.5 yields 943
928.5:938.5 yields 929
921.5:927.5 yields 923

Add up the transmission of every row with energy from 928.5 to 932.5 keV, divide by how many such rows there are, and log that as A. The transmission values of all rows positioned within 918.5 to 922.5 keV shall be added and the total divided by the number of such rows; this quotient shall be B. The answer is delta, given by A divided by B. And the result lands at 0.992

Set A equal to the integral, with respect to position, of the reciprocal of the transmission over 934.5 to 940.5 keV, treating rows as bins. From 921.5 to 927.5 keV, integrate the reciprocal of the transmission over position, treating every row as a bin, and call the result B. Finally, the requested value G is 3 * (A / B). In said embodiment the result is 2.97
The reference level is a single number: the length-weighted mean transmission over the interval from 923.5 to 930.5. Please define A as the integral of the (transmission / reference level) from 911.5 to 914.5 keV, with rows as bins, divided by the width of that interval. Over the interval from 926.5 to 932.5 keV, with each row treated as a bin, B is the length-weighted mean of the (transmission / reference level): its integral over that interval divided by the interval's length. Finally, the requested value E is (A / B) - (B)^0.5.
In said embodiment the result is 0.04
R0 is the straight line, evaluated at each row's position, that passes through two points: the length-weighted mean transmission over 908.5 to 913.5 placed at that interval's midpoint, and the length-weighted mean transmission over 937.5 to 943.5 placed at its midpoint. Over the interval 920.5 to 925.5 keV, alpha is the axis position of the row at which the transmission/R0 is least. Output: 921 keV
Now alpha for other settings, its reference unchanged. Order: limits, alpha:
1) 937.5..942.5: 941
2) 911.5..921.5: 919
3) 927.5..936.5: 931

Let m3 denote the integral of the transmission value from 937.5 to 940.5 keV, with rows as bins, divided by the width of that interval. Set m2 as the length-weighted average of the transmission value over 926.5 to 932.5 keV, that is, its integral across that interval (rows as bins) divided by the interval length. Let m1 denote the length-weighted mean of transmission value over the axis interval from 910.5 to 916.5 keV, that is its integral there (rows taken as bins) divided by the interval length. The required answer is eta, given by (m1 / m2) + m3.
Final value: 29.2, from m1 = 29.2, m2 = 28.1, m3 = 28.14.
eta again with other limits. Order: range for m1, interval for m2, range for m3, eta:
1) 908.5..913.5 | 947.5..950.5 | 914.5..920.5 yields 30.2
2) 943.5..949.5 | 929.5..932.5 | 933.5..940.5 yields 29.6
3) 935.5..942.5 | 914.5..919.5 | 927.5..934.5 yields 29.6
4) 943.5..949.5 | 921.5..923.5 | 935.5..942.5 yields 29.1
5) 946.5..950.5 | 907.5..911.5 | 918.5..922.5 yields 29.2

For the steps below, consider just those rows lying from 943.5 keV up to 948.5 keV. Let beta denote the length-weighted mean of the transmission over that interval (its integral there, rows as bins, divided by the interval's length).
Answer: 27.0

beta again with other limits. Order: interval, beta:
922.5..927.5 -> 28.3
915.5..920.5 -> 29.5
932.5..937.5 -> 29.3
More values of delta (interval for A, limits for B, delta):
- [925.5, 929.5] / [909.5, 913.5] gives 0.992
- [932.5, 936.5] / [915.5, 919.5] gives 0.999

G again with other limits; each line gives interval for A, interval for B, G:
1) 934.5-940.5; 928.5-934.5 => 3.00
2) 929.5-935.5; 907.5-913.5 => 3.10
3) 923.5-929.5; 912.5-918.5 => 3.03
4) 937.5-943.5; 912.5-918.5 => 3.10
